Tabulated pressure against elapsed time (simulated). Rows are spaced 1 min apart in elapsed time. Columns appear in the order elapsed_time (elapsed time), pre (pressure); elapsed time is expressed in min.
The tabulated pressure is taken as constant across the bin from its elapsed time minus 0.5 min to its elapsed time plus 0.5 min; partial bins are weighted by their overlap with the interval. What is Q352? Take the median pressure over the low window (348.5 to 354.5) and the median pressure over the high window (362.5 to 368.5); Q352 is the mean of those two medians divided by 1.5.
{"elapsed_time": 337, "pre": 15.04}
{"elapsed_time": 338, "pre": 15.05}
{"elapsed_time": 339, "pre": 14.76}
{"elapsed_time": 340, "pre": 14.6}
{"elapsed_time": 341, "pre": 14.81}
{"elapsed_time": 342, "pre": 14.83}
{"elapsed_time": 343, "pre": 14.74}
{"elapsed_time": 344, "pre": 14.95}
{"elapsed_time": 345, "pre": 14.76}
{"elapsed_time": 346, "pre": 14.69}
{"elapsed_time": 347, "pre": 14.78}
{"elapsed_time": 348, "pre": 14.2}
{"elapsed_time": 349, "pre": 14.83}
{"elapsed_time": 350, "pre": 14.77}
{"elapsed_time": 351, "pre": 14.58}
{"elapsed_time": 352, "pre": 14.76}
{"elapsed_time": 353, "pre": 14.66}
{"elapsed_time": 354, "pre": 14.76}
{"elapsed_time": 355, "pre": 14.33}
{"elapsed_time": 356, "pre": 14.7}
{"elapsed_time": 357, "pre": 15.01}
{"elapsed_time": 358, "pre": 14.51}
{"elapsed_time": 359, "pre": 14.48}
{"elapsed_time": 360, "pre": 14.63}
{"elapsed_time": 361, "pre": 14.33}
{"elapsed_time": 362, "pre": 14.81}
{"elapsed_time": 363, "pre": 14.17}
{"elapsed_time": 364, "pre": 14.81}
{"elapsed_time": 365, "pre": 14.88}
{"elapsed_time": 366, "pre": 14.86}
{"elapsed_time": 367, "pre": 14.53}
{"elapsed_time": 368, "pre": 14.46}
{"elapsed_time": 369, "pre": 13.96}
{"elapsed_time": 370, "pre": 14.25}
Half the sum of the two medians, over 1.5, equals 9.81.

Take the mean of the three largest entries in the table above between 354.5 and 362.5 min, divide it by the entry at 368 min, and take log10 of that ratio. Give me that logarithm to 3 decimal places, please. 0.011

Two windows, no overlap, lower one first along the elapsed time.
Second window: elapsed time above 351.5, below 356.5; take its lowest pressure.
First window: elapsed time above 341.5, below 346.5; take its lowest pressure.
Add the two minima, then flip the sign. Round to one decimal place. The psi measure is -29.0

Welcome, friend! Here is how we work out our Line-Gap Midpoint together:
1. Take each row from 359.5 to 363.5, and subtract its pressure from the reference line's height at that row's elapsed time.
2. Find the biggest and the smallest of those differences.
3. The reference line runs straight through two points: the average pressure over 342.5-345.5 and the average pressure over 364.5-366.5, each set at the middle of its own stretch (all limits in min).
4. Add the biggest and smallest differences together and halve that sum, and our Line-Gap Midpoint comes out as 0.37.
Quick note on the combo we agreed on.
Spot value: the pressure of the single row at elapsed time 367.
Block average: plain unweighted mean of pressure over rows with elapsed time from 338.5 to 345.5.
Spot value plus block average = 29.31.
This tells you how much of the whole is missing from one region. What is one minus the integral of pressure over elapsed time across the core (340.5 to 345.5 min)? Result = -73.1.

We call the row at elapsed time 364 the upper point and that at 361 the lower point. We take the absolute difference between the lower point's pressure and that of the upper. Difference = 0.48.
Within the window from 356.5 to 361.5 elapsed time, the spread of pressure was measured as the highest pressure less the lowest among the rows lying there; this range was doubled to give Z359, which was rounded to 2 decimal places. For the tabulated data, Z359 1.36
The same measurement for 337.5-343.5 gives 0.90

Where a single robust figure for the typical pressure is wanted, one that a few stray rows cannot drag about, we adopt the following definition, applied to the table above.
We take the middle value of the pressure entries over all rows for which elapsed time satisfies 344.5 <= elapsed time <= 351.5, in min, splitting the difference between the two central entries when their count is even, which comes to 14.8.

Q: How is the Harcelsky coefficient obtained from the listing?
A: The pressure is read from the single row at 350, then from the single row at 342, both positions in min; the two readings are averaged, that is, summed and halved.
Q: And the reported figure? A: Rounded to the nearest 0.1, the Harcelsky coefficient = 14.8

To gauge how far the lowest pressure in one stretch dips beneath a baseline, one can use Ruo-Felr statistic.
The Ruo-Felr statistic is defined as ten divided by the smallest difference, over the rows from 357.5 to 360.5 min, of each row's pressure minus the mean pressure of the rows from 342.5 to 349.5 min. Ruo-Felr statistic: -44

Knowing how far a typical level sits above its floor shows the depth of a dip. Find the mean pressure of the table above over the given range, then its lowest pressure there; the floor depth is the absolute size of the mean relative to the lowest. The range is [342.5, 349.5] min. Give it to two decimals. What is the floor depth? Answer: 0.51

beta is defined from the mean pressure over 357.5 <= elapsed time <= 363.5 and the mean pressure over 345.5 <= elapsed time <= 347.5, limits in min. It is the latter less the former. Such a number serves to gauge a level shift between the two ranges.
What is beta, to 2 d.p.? 0.25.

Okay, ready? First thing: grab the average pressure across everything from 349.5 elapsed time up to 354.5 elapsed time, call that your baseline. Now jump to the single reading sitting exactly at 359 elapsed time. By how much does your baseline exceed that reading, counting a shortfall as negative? 0.23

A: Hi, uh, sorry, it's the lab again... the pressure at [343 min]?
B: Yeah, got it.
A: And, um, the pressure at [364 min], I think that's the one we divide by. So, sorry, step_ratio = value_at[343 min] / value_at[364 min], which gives 1.00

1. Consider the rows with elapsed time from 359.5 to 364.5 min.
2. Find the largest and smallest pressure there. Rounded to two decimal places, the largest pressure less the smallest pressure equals 0.64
